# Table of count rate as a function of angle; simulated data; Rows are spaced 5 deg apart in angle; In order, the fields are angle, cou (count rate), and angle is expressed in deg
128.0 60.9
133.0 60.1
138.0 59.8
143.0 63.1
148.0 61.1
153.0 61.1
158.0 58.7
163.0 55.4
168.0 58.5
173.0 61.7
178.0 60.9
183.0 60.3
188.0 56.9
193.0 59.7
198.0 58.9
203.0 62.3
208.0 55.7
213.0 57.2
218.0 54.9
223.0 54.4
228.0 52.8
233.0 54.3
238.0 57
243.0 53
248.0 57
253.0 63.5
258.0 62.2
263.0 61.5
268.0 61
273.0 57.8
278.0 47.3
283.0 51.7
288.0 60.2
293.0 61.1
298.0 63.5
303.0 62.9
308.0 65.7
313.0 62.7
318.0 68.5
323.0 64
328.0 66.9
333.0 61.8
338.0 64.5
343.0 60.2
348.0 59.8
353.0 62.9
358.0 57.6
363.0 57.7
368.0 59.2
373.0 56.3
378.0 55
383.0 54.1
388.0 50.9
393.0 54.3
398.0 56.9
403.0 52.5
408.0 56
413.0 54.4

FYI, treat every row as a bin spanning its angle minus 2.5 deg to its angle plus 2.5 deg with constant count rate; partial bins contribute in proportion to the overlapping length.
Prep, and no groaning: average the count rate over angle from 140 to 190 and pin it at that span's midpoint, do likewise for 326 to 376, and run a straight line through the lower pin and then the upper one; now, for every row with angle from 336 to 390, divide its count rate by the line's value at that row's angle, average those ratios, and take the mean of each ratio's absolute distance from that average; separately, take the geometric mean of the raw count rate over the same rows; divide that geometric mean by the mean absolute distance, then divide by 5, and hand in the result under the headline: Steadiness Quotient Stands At 230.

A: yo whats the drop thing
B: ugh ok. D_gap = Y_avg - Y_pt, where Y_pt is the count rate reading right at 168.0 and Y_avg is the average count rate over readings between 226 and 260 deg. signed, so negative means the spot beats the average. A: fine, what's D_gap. -1.4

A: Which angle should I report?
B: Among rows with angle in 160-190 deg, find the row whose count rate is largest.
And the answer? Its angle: 173.0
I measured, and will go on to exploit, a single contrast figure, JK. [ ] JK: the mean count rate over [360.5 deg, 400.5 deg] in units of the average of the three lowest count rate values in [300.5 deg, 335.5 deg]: 0.89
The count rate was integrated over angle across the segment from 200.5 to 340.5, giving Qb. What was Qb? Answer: 8327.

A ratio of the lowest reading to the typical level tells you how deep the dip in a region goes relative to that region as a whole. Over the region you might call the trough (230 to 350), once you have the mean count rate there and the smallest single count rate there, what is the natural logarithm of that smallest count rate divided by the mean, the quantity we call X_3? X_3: -0.24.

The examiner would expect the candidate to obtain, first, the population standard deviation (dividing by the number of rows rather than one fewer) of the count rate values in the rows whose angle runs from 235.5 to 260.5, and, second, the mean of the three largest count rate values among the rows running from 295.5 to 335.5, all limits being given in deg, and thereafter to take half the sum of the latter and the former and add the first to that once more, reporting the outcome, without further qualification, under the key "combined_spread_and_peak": 39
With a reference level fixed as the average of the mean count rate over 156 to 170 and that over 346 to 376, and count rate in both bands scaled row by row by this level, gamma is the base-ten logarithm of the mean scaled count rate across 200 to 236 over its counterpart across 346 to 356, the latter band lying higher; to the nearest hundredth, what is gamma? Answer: -0.04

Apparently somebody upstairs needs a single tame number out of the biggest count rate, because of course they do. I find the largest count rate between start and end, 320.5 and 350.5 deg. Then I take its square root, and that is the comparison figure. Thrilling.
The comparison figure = 8.2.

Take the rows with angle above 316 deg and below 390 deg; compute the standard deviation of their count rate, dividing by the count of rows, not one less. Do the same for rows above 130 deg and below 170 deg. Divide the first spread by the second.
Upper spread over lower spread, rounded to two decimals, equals 2.21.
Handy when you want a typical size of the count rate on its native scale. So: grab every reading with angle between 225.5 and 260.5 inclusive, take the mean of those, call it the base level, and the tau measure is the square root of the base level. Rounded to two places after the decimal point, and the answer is 7.56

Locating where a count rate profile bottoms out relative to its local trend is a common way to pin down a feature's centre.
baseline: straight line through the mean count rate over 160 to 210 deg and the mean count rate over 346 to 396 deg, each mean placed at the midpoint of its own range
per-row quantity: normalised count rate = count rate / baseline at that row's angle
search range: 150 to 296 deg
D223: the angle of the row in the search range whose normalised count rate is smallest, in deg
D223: 278.0 deg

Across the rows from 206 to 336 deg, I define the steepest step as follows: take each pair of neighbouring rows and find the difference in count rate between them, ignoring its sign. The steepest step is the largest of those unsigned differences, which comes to 10.5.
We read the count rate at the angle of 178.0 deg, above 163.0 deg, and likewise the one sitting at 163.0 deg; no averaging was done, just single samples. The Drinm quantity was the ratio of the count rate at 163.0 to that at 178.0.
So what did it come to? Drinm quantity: 0.91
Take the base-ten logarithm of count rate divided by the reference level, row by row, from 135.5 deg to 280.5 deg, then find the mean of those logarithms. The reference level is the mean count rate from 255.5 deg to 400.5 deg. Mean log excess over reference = -0.011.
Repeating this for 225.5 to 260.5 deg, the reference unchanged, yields -0.019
